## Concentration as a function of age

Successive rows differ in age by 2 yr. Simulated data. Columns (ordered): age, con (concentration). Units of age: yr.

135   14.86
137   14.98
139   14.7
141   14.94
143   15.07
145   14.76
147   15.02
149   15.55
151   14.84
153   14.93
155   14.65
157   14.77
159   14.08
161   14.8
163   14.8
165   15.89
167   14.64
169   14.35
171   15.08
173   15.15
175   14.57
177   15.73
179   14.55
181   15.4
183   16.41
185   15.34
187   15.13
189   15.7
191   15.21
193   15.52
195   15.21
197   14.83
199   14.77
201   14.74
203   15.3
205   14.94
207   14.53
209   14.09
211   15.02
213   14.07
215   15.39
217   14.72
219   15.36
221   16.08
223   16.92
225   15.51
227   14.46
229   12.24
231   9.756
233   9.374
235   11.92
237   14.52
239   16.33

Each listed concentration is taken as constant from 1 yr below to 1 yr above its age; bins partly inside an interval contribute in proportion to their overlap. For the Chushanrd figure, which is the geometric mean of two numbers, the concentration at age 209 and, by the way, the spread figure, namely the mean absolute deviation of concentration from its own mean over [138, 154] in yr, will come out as 1.58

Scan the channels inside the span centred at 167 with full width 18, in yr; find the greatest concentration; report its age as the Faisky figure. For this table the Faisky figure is 165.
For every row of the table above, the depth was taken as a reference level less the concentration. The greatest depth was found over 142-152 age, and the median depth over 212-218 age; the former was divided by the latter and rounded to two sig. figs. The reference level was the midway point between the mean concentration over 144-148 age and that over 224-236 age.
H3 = 1.0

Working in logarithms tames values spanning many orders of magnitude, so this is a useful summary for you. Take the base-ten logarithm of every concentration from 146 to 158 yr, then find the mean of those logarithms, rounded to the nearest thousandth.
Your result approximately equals 1.175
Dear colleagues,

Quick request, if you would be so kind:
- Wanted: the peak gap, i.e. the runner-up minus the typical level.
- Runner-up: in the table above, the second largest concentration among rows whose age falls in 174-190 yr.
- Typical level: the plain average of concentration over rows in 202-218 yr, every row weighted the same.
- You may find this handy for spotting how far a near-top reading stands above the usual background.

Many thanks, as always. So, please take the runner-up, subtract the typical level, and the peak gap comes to 1.0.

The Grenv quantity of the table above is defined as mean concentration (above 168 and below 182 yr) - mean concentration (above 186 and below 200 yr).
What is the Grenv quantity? -0.2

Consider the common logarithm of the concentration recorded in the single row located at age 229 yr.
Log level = 1.088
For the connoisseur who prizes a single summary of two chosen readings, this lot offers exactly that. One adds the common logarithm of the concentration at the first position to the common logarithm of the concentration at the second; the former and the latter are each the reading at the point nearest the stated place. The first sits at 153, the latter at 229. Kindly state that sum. 2.26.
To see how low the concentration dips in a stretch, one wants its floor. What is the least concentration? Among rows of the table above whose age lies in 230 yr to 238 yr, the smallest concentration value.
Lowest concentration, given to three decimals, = 9.374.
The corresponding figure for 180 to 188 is 15.130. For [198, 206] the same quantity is 14.740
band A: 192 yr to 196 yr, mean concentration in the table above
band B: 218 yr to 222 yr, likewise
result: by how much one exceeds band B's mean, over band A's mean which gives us -0.958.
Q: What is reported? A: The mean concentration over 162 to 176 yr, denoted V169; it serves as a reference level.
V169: 14.9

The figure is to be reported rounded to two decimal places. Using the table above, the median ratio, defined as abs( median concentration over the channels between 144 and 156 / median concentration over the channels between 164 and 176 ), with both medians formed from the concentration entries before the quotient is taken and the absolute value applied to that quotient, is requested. 1.00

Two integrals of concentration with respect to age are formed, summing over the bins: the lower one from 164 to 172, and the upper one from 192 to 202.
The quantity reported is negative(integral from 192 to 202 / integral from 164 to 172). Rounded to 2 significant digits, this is -1.3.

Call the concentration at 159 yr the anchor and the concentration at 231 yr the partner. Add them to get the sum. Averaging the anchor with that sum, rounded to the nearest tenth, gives 19.0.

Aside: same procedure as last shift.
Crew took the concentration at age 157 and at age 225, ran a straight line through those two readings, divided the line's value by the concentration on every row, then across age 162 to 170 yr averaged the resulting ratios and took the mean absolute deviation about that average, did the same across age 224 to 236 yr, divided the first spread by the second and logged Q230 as 0.15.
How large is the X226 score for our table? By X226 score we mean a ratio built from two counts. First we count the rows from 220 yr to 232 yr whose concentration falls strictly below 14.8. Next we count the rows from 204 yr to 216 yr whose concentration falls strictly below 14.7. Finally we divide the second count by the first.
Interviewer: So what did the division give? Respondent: 1.0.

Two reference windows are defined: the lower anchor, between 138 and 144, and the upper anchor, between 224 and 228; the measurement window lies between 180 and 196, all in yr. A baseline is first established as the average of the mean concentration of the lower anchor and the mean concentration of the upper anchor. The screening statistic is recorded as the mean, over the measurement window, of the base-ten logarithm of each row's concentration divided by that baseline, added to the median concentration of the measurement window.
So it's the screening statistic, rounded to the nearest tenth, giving 15.4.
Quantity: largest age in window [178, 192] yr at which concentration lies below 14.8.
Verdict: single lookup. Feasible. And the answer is 179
